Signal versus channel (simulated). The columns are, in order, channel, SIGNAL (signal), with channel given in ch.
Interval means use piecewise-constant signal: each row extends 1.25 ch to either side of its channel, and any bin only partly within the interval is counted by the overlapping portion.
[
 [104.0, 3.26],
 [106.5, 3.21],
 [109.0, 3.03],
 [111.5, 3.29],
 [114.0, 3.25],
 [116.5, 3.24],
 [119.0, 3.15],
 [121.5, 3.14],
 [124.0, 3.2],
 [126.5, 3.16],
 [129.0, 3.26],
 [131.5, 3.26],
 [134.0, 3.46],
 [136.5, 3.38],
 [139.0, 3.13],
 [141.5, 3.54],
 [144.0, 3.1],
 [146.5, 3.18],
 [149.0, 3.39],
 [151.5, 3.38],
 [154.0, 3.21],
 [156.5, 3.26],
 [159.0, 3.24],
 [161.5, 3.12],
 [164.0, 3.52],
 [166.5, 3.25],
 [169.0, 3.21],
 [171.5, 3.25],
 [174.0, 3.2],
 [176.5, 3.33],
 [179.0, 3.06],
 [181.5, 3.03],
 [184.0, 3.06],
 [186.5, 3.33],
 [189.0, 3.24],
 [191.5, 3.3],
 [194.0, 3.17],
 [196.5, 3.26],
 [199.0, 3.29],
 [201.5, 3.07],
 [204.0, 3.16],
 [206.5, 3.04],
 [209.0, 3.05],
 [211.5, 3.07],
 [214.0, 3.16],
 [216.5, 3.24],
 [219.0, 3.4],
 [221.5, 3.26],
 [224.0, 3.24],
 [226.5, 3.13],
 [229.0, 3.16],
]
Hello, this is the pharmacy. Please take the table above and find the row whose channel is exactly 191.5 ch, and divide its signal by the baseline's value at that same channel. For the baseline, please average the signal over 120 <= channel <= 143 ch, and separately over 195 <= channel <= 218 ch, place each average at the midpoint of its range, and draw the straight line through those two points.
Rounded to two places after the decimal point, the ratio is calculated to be 1.04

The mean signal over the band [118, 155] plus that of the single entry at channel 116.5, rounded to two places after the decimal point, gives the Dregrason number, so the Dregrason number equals 6.50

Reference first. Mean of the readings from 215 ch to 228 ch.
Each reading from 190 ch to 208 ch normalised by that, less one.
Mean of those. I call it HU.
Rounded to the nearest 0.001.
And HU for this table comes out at -0.021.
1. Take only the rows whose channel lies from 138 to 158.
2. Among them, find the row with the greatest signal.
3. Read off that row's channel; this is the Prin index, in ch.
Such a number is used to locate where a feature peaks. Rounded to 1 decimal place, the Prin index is 141.5 ch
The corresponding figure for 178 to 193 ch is 186.5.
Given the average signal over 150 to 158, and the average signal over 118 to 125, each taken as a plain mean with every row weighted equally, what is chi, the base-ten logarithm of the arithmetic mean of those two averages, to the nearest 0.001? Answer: 0.508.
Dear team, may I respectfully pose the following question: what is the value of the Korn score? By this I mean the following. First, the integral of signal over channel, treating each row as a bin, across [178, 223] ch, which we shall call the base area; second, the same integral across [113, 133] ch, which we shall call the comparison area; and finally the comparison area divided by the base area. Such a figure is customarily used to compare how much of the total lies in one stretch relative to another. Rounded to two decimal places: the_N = 0.45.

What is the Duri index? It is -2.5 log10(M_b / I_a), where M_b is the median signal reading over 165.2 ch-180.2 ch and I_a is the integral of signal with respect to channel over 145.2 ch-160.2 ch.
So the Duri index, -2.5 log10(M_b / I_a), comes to 2.96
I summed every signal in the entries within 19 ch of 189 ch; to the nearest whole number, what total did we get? 48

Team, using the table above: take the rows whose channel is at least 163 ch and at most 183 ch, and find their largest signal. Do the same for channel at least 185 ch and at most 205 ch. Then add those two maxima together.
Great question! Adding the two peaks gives 6.85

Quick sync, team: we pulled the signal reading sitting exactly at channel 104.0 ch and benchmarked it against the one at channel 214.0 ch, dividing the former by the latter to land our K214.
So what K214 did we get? 1.03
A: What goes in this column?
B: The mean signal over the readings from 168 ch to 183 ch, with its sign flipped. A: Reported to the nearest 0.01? -3.18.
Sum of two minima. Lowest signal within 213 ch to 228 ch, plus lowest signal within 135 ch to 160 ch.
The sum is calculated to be 6.23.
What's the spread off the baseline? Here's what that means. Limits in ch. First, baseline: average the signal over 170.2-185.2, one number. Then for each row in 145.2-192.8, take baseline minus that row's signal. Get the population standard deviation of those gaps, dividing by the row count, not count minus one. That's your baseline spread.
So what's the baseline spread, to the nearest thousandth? 0.119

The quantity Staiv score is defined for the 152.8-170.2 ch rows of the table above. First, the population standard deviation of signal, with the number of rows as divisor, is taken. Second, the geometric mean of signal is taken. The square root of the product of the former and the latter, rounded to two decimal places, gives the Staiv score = 0.61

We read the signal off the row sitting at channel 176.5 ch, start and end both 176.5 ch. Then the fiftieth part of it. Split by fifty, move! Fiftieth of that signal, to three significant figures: 0.0666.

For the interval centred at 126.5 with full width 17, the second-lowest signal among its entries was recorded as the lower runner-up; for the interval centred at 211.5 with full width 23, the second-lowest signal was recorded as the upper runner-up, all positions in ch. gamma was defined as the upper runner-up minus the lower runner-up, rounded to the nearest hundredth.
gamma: -0.10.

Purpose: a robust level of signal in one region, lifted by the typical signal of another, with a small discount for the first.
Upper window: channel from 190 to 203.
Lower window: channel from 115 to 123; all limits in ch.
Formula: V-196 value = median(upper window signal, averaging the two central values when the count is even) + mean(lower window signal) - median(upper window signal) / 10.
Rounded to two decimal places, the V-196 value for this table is 6.11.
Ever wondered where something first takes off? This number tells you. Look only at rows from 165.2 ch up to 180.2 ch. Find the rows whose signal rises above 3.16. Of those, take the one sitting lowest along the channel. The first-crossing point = 166.5 ch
